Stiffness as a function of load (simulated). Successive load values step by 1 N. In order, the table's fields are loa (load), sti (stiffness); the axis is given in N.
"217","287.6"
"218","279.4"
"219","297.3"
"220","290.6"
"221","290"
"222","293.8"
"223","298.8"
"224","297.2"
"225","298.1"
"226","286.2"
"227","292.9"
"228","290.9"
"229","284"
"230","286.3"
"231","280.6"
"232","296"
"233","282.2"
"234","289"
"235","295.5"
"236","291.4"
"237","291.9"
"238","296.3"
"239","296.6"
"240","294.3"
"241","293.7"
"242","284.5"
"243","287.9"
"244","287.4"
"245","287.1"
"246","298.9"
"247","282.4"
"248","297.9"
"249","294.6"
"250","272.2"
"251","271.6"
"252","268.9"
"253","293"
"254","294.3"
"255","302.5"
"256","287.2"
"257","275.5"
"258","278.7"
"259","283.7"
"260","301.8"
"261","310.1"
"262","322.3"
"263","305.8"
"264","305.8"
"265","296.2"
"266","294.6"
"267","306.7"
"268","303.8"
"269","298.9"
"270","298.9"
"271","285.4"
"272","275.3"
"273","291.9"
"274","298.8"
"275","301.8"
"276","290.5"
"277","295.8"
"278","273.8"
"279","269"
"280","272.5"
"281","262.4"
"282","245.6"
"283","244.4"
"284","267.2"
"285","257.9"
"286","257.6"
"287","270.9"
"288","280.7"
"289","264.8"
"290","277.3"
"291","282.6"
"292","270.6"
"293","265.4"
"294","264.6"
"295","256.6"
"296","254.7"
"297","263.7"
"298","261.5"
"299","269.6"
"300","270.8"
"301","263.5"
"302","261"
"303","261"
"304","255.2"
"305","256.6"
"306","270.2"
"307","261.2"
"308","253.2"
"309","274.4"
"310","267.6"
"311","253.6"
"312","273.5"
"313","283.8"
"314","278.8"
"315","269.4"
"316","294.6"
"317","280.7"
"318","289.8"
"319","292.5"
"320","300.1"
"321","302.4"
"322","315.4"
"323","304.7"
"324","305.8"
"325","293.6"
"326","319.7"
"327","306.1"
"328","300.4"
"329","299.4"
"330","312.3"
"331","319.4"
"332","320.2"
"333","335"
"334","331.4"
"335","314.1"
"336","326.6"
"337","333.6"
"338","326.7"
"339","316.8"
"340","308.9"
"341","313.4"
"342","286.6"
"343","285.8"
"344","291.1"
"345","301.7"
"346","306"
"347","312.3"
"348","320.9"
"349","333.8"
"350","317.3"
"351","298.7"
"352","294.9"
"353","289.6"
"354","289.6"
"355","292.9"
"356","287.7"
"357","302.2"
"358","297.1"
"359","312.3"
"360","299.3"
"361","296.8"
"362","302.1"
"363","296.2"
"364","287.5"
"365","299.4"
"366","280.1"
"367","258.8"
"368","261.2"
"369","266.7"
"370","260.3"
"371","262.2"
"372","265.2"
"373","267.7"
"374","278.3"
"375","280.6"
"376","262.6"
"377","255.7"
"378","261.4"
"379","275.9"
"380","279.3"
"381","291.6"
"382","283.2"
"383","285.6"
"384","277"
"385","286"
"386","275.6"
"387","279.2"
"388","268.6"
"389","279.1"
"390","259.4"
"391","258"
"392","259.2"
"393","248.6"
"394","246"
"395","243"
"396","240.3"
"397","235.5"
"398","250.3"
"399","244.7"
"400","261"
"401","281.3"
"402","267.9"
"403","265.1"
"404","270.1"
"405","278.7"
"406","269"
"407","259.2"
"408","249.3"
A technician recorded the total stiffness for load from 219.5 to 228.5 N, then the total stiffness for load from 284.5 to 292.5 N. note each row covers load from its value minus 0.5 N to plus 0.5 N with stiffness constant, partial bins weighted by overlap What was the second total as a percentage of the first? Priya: 82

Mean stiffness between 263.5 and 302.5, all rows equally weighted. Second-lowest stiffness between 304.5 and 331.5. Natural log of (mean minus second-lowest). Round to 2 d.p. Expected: 3.12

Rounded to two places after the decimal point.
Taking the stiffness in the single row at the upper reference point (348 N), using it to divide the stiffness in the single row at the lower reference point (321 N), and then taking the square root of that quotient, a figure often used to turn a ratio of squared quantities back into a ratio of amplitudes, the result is 0.97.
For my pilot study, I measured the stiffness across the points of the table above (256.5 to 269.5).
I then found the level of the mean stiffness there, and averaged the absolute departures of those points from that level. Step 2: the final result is 10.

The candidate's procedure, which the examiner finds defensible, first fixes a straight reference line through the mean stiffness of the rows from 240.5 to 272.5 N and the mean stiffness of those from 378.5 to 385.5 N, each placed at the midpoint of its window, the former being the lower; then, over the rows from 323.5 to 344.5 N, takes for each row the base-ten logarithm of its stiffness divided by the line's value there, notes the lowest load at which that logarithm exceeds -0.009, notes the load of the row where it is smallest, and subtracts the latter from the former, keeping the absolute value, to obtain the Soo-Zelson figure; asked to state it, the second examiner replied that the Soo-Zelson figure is 19 N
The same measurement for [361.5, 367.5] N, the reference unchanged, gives 5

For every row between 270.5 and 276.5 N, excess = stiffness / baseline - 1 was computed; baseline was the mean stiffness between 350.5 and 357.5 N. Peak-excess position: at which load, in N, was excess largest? 275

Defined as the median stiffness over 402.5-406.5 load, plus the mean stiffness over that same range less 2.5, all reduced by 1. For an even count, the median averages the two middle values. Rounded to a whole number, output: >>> 537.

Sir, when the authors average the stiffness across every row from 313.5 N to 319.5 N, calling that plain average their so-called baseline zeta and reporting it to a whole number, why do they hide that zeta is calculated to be 284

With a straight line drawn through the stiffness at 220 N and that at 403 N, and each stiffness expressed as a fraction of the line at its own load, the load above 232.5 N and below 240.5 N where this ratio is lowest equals 233 N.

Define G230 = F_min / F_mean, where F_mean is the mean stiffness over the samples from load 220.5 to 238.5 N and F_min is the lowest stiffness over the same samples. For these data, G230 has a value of 0.964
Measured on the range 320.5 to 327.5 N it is 0.957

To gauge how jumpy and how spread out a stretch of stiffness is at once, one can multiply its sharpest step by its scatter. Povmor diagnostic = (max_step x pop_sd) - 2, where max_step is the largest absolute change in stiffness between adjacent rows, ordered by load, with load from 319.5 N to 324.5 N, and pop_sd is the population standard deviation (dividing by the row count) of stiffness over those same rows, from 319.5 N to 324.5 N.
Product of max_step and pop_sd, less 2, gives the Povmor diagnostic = 66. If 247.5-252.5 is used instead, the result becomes 278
